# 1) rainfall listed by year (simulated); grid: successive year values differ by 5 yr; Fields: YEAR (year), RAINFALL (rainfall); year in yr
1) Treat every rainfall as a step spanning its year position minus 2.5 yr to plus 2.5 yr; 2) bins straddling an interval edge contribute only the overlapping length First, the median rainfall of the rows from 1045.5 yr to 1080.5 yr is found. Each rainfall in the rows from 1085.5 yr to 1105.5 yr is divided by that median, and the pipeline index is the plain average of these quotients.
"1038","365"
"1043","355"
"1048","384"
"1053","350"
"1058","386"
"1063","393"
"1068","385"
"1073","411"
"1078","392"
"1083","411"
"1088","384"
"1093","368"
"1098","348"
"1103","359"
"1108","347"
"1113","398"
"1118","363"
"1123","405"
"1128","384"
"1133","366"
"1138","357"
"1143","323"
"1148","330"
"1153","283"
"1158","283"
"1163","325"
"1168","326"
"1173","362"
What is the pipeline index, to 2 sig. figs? 0.94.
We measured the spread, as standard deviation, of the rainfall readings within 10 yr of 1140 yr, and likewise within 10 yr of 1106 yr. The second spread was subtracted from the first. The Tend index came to -3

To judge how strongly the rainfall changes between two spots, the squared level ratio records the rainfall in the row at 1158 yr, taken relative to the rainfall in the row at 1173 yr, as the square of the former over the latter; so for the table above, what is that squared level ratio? 0.61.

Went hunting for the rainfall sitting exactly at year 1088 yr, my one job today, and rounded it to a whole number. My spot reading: 384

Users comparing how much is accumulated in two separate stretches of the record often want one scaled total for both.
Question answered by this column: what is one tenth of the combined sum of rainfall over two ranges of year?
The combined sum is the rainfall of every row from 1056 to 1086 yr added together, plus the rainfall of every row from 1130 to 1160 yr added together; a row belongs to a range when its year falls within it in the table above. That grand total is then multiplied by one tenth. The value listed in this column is 432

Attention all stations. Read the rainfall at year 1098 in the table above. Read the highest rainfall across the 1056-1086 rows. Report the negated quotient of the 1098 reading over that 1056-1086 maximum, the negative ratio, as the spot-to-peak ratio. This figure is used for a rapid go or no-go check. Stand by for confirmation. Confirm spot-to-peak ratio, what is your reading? -0.85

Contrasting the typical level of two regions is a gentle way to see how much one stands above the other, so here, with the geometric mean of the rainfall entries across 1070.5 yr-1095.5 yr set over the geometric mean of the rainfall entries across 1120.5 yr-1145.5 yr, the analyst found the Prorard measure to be 1.07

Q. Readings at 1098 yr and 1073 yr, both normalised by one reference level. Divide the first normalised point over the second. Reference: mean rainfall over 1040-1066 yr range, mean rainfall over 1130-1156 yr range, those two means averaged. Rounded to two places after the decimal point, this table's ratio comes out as 0.85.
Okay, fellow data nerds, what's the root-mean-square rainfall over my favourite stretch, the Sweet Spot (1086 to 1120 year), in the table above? 367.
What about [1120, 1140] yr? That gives 378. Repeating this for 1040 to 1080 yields 382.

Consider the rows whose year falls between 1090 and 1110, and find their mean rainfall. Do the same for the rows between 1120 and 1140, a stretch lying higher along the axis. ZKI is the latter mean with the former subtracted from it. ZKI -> 22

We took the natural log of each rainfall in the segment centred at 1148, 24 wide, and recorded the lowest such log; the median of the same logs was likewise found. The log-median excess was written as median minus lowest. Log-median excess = 0.13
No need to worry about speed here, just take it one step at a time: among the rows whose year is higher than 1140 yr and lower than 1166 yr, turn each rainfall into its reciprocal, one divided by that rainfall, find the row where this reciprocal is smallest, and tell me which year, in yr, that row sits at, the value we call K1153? 1148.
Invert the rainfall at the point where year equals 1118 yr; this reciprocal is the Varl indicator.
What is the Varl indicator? 0.0028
